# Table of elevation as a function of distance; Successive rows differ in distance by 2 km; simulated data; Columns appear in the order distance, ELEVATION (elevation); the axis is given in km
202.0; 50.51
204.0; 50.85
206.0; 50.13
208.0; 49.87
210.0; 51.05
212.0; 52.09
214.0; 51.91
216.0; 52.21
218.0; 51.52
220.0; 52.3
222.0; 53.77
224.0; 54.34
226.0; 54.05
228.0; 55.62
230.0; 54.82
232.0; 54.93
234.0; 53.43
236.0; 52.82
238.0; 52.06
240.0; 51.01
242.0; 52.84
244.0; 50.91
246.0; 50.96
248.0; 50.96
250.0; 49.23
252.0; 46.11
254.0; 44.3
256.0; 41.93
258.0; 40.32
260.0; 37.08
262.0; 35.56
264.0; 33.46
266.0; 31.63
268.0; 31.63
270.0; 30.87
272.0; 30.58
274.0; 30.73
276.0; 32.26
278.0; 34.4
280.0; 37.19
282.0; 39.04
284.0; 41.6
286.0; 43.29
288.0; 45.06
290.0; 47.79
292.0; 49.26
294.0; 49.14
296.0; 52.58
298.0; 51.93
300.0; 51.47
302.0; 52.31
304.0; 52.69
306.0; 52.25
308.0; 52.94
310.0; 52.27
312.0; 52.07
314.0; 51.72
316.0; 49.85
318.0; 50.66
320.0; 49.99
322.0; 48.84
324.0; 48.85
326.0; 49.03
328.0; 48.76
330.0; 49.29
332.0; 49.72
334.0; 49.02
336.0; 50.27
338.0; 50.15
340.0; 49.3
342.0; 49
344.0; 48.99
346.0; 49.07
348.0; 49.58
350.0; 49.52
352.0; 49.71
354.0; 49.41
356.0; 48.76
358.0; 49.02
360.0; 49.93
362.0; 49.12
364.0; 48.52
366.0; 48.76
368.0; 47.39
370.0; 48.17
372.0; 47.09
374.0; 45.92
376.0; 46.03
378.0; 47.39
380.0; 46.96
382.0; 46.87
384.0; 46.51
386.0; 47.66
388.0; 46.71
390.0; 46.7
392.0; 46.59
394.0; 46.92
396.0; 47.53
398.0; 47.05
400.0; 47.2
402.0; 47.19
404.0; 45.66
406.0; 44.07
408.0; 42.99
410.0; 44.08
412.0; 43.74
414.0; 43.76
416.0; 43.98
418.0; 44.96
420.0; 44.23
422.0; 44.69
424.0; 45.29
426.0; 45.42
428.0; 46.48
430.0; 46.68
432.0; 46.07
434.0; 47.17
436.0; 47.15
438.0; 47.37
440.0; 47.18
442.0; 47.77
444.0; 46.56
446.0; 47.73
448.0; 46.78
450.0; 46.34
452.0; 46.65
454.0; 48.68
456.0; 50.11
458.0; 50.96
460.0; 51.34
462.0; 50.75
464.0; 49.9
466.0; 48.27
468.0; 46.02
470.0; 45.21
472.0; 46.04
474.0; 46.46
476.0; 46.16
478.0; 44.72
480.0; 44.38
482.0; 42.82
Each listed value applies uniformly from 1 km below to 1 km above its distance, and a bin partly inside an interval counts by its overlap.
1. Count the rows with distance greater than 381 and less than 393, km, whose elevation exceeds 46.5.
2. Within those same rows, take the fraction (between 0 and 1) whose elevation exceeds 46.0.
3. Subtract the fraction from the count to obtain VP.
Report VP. 5.0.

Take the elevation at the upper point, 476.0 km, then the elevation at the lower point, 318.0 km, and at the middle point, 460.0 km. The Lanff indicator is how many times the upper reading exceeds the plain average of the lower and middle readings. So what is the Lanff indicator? 0.905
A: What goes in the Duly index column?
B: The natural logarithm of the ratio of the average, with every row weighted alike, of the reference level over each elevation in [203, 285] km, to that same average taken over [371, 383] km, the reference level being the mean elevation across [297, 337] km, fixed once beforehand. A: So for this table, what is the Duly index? 0.06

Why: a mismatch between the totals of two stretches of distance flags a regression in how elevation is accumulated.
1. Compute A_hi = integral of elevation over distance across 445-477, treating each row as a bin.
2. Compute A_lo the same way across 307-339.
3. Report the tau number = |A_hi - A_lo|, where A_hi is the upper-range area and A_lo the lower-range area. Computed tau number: 72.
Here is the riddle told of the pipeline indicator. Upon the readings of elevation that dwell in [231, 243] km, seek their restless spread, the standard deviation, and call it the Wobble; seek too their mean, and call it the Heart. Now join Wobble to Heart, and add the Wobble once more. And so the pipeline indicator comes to 55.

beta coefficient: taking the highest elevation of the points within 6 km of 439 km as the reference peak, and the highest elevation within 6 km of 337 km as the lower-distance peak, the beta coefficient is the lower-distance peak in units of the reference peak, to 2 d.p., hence 1.05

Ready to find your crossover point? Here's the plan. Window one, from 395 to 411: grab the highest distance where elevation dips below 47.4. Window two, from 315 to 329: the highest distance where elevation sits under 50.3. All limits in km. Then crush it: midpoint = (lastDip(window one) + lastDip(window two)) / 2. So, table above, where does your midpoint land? 369 km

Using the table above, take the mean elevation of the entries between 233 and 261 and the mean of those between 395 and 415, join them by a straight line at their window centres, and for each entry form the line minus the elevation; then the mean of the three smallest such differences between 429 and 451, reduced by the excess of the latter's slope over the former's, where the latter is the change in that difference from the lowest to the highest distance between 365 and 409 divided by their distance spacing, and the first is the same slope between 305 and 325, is -2.9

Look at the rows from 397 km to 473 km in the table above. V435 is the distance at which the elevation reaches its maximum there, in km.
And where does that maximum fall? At 460.0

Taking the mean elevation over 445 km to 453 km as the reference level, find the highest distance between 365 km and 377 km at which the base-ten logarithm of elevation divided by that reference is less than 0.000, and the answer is 376.0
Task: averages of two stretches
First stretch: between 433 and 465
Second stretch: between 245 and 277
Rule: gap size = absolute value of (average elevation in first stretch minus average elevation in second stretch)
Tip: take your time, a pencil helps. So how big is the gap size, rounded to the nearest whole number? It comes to 10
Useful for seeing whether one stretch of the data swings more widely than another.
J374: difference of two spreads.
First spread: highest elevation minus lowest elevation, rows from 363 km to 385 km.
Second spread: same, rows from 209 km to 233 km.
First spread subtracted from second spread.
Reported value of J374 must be 2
